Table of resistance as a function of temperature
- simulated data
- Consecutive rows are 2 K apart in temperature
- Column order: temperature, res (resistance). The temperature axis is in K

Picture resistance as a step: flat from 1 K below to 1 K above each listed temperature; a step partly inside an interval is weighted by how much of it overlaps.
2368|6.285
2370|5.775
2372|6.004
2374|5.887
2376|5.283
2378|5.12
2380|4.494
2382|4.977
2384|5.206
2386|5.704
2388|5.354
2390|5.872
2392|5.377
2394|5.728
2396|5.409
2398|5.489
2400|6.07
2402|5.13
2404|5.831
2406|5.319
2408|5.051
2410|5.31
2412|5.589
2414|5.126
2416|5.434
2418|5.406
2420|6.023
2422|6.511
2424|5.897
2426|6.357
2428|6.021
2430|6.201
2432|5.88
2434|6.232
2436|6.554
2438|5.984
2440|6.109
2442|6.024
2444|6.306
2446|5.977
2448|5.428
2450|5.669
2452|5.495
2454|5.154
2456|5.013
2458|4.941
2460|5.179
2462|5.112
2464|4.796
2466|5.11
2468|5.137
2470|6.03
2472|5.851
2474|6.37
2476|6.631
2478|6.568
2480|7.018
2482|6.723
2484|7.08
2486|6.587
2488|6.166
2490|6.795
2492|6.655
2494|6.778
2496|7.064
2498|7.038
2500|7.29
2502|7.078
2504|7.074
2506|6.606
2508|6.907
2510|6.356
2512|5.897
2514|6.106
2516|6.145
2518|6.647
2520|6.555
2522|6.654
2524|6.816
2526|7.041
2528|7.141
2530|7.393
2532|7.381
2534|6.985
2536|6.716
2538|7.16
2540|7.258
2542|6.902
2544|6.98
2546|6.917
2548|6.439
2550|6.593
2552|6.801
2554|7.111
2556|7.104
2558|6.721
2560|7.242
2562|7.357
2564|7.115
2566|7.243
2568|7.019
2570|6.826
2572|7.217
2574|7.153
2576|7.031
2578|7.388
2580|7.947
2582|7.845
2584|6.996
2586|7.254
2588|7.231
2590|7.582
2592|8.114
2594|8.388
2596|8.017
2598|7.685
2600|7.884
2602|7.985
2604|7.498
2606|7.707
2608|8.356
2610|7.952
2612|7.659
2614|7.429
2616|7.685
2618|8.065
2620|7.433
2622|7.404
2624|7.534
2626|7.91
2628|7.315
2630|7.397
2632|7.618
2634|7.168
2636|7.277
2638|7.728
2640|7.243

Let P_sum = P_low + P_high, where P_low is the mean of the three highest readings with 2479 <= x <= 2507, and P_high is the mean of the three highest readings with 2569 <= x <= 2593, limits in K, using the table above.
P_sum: 15.1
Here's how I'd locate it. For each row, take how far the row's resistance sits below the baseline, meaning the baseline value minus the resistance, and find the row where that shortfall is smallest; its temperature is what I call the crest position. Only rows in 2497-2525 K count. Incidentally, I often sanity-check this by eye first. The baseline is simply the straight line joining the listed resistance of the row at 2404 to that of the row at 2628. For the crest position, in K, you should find 2500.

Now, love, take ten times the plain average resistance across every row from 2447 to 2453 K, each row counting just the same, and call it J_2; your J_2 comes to 55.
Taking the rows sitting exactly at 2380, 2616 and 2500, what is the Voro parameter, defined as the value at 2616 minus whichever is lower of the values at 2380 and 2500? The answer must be 3.2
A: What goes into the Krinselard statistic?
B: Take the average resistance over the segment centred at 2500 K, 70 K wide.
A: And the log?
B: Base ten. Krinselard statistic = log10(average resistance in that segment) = 0.82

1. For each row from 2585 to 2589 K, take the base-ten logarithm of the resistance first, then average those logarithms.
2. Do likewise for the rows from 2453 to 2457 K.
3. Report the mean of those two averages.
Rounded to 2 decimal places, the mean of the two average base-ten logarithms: 0.78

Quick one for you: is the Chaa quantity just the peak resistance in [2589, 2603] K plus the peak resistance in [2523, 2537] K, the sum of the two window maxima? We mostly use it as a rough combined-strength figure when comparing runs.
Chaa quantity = 15.8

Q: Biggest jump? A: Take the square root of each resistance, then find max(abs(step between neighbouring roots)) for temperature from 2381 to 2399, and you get 0.11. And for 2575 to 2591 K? 0.16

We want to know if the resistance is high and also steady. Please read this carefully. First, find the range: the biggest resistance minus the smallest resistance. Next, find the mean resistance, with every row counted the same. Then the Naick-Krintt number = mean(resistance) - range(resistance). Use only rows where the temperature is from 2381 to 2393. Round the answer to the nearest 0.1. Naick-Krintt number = 4.5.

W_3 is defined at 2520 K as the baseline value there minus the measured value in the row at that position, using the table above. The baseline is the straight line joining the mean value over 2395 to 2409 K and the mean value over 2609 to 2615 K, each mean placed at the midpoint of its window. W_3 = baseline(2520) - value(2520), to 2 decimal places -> 0.16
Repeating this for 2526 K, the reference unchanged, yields -0.27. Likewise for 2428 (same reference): -0.28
